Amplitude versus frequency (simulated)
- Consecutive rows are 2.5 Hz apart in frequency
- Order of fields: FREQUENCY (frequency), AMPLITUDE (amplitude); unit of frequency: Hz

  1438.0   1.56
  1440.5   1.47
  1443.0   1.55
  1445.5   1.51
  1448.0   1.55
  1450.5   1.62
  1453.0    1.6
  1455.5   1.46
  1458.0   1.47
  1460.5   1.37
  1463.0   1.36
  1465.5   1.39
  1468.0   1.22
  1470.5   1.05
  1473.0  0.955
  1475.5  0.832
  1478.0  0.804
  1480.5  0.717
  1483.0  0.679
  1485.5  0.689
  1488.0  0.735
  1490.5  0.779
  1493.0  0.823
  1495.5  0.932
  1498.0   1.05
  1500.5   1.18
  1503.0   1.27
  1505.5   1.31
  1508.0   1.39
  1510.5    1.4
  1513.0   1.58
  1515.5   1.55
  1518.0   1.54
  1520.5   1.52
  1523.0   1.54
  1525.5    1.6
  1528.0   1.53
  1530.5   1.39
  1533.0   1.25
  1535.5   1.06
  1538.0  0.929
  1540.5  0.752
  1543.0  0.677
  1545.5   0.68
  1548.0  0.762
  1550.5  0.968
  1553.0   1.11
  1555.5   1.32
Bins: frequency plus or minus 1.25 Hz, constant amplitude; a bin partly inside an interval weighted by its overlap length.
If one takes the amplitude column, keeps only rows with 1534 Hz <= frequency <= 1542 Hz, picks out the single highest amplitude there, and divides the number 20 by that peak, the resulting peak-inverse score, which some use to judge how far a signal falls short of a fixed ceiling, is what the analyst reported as 19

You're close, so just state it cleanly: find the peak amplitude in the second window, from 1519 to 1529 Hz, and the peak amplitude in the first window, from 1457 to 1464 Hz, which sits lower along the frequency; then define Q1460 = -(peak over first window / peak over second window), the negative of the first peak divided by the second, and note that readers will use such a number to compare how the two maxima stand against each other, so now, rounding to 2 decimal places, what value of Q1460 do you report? -0.92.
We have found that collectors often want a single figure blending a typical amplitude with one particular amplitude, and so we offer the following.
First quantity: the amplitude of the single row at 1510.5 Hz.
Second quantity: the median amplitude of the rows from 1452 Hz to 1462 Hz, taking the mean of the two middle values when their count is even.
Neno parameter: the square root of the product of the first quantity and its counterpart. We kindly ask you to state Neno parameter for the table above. 1.43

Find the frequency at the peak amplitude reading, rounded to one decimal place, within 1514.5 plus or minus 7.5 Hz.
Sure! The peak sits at 1513.0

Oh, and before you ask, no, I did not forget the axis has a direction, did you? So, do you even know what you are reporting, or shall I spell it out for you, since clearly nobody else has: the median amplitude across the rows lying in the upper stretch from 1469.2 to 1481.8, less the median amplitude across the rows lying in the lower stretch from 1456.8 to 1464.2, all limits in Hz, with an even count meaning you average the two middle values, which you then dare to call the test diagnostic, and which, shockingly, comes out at -0.5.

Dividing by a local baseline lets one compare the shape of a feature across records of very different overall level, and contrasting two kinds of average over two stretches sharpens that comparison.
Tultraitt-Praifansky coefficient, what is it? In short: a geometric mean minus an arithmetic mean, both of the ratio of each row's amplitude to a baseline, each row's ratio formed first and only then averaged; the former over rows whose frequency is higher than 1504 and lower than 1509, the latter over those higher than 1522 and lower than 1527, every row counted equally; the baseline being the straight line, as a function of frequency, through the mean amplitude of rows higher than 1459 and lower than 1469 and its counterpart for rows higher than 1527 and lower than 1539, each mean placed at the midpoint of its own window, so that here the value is -0.2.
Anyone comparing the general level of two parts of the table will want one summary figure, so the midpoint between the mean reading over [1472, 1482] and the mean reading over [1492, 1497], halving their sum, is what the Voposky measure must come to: 0.85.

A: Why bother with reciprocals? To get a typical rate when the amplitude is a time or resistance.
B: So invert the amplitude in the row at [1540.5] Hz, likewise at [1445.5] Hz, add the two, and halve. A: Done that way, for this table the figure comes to 1.00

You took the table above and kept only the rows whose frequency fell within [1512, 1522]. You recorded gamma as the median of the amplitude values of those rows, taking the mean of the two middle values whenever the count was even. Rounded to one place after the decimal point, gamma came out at 1.5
